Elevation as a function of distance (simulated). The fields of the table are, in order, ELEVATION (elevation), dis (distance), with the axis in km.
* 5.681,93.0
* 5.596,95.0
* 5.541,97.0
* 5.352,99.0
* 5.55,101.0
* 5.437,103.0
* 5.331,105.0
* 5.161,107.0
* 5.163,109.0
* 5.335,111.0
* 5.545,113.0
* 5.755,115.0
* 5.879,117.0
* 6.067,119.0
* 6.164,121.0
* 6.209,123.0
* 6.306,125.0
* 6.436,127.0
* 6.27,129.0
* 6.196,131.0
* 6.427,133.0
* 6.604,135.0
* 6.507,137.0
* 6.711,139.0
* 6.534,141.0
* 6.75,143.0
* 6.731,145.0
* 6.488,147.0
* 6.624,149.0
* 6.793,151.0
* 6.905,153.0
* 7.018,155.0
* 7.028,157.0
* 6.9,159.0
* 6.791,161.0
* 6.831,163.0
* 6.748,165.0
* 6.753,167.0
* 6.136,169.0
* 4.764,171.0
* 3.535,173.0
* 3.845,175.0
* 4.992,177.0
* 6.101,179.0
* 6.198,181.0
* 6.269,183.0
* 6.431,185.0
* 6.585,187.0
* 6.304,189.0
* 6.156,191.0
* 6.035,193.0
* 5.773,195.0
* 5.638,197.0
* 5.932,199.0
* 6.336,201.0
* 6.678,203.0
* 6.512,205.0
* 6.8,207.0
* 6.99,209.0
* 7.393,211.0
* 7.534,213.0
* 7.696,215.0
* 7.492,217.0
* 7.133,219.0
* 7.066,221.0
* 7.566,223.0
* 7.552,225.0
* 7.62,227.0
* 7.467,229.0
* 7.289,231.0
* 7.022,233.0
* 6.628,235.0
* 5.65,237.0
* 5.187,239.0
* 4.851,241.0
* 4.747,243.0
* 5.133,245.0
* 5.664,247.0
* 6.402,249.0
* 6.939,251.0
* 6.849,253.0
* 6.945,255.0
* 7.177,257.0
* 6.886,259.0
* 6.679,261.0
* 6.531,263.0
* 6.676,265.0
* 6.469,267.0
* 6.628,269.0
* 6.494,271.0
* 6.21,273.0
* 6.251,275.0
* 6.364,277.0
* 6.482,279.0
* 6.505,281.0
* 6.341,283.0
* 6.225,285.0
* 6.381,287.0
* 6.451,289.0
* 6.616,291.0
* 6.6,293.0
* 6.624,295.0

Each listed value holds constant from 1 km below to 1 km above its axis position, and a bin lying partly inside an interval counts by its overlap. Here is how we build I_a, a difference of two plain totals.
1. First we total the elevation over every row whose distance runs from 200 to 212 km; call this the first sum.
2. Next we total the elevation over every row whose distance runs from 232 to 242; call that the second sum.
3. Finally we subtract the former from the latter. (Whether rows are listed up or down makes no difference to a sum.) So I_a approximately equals -11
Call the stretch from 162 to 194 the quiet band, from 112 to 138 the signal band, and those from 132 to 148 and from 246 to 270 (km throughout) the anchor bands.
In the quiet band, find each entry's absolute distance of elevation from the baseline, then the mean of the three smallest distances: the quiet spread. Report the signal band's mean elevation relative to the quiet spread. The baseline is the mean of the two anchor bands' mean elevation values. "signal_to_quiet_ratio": 63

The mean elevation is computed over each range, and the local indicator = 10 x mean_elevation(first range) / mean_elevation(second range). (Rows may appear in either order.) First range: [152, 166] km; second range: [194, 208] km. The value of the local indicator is 11.0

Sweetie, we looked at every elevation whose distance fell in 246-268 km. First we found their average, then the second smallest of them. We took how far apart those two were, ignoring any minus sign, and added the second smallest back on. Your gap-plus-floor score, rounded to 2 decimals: 6.66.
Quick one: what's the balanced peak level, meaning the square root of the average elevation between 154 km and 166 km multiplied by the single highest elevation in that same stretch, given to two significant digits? 7.0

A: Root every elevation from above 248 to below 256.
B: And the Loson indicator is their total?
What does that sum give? 10.4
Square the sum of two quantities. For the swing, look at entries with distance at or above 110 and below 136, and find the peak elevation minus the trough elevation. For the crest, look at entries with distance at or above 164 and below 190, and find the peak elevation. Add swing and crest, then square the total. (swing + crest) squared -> 64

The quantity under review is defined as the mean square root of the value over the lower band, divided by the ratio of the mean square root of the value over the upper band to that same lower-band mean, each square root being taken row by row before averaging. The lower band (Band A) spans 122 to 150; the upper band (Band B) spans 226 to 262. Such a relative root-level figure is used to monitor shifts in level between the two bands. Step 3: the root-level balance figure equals 2.57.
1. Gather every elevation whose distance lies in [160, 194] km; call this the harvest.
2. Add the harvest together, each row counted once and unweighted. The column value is 100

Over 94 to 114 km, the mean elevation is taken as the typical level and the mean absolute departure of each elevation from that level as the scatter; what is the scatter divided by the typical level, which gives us 0.025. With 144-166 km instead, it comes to 0.018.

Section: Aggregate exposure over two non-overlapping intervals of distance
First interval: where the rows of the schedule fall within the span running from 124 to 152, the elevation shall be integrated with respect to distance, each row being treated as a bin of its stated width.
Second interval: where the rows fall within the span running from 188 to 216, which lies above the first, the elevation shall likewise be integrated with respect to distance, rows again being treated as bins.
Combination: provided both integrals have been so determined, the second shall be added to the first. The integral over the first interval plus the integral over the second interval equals 366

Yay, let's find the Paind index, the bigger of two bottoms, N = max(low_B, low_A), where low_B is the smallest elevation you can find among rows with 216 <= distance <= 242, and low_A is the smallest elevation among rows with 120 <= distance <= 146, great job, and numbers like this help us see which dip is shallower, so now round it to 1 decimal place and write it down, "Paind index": 6.2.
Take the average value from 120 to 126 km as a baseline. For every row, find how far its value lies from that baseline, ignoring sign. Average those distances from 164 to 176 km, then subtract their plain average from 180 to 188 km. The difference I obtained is 1.1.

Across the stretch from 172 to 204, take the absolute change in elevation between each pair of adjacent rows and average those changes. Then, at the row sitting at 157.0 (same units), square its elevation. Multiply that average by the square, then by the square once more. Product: 819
